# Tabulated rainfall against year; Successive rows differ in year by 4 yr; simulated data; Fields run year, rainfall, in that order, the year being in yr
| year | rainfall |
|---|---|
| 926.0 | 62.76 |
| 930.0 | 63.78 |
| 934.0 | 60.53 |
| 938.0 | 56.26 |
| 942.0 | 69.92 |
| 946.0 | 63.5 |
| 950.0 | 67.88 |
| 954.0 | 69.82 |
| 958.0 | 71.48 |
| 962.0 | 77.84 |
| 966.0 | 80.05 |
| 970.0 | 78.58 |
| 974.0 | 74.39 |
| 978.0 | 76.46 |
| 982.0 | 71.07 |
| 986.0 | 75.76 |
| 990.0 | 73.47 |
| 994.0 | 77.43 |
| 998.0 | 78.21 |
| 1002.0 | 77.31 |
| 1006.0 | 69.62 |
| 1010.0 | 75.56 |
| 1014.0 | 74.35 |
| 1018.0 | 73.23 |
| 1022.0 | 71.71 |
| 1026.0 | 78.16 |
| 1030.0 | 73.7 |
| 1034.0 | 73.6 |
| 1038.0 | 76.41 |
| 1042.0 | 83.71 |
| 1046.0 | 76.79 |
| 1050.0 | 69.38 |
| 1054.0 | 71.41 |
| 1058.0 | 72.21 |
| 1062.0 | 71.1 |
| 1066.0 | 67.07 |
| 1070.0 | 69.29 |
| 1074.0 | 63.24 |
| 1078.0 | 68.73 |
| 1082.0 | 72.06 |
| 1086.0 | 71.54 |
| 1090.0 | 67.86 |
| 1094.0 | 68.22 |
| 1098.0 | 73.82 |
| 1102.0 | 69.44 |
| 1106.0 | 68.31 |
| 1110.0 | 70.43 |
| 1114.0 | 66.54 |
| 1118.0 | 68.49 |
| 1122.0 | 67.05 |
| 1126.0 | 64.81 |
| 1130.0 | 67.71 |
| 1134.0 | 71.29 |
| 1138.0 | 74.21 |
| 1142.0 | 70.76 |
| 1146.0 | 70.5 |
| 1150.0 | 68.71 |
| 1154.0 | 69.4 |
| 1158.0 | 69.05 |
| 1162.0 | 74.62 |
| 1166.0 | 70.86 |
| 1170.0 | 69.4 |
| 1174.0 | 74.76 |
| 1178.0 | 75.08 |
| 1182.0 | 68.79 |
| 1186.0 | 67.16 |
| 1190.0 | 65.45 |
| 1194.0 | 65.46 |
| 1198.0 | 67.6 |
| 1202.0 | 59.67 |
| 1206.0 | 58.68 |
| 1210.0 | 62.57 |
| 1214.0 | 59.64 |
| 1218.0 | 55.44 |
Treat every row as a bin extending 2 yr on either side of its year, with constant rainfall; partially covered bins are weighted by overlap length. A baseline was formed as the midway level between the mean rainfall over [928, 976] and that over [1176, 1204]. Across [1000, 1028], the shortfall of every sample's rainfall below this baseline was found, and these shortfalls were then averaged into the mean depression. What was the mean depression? -6.0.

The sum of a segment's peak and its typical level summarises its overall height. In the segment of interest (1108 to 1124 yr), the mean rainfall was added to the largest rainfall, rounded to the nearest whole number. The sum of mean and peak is 139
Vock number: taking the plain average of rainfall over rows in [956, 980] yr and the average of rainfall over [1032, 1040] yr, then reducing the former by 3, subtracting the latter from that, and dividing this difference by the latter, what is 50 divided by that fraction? -2438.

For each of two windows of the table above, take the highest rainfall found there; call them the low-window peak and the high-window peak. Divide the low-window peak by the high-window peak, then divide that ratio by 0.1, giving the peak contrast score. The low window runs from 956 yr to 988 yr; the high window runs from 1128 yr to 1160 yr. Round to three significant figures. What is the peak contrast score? 10.8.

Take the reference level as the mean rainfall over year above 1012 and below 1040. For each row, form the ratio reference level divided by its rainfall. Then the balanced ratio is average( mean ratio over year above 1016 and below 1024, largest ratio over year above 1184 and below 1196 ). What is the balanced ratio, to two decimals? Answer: 1.08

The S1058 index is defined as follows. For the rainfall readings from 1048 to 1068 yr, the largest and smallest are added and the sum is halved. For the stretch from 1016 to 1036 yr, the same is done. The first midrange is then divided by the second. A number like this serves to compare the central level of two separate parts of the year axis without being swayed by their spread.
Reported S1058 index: 0.93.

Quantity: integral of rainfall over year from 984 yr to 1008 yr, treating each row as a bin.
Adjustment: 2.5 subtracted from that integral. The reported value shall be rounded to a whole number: 1805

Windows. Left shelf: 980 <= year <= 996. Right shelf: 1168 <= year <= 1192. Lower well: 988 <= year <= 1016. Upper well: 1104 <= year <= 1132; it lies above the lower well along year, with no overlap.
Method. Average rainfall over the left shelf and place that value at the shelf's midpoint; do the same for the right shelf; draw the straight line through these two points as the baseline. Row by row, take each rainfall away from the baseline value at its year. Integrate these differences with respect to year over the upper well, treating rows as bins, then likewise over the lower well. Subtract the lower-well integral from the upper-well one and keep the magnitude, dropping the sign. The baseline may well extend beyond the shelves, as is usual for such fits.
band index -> 137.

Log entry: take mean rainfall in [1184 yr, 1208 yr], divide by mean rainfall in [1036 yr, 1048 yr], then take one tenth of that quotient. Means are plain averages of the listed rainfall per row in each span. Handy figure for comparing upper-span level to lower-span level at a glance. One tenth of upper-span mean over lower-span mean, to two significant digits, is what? 0.081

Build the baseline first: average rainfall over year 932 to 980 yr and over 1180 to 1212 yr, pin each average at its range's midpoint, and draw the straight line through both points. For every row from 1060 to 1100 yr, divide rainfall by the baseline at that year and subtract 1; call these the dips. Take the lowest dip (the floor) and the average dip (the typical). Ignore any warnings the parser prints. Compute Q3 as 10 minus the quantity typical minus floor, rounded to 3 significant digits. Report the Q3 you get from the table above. 9.91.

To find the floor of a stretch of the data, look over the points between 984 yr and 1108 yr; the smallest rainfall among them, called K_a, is 63.24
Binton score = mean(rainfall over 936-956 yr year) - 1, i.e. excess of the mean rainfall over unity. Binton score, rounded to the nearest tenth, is 64.5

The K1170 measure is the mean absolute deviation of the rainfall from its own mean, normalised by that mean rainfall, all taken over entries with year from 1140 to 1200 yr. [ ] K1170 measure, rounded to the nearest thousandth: 0.033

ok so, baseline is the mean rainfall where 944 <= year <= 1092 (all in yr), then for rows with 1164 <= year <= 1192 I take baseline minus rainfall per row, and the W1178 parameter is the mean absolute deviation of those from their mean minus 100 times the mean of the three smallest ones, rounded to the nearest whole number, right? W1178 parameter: 51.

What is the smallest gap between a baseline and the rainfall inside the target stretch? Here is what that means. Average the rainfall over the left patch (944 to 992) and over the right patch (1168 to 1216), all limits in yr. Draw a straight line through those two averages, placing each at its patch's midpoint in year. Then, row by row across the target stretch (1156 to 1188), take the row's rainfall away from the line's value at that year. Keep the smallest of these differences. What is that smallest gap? -8.4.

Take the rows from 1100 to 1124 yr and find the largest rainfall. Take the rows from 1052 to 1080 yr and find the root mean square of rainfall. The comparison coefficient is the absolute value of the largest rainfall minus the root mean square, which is 1.4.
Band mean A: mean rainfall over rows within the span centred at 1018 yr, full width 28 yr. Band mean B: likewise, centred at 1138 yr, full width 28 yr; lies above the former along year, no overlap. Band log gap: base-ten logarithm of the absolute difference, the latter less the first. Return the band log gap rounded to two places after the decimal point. 0.61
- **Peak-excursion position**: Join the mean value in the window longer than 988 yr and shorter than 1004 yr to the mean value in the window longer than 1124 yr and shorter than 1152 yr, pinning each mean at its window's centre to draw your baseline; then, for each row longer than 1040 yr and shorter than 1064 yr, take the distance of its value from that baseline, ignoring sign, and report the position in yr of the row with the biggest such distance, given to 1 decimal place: 1042.0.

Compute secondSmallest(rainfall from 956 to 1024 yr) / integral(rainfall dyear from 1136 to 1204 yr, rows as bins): 0.0150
